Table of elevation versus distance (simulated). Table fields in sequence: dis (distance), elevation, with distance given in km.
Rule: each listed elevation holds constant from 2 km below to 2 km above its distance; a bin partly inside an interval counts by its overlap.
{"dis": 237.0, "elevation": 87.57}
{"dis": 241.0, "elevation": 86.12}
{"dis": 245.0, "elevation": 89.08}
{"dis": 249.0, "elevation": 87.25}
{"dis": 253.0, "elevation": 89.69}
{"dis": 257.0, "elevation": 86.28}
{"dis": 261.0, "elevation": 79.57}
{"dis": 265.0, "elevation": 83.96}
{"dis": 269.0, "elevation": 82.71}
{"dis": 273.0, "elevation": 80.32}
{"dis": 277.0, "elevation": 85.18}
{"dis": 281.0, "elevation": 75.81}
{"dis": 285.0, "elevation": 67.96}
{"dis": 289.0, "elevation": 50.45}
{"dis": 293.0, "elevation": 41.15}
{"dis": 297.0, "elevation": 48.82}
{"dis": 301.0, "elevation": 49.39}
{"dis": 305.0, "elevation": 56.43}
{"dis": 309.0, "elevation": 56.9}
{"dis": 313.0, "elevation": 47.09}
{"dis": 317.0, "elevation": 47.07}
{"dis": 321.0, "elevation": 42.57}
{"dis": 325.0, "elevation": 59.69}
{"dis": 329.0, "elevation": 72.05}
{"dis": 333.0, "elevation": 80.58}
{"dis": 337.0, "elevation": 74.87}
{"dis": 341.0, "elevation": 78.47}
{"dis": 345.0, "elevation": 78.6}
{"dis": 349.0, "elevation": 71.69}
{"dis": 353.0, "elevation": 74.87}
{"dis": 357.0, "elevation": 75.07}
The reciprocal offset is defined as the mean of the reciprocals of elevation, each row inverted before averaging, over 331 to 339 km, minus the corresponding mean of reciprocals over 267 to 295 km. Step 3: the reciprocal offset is -0.0026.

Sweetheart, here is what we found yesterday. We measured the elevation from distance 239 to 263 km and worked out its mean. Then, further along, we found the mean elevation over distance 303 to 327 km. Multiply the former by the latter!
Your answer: 4457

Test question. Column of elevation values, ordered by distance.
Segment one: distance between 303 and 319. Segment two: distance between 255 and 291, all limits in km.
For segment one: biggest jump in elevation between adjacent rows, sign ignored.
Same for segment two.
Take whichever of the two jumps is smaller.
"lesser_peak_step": 9.8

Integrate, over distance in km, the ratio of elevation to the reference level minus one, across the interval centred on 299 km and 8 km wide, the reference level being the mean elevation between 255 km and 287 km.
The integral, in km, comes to -3.1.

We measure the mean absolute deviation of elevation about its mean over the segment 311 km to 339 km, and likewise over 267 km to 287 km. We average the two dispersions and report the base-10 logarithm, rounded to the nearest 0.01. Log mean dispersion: 0.96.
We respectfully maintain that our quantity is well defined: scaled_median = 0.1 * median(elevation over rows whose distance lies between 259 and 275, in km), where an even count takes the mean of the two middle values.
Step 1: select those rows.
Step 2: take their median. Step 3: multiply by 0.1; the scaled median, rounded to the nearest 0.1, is 8.2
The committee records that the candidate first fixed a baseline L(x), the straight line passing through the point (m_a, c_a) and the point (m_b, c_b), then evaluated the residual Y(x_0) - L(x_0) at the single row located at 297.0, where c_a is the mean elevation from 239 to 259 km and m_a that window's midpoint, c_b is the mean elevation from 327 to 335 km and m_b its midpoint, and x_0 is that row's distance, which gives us -32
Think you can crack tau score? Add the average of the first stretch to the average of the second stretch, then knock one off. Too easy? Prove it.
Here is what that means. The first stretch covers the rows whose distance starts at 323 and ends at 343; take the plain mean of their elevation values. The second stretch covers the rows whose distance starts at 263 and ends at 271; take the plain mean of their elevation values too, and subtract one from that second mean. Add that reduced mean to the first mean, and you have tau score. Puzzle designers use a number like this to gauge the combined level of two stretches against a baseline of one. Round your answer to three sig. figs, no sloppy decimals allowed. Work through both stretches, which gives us 155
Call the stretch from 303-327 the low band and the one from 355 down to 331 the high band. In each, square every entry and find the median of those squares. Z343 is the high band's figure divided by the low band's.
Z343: 2.2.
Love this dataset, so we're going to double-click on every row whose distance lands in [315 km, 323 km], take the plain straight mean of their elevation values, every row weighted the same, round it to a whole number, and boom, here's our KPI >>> 45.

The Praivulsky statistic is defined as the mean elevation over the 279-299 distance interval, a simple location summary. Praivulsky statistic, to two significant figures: 57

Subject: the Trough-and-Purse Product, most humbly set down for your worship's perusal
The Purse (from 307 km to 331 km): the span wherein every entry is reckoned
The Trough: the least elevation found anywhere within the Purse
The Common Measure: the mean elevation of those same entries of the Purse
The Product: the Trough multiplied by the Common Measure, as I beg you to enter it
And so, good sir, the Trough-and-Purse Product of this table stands 2309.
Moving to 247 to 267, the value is 6791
